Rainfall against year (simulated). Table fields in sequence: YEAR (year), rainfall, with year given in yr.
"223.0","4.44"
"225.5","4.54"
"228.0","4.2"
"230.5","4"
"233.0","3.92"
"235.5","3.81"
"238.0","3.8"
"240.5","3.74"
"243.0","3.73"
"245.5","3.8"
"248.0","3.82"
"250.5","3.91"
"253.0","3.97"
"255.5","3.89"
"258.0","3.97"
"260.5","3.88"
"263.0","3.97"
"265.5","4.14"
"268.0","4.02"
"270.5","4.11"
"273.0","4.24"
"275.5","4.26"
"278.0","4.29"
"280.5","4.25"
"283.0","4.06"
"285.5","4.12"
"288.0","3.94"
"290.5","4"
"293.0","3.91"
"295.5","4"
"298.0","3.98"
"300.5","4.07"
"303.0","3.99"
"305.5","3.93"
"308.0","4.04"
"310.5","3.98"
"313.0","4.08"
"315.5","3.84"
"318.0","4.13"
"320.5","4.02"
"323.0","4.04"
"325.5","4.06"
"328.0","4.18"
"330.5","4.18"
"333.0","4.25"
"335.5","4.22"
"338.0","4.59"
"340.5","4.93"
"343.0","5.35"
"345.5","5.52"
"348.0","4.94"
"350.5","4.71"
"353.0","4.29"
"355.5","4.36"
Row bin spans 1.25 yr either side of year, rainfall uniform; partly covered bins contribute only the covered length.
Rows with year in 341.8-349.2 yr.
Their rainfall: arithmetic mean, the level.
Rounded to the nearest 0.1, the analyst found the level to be 5.3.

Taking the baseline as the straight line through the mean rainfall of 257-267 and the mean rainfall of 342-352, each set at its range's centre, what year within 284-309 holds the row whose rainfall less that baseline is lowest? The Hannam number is 305.5 yr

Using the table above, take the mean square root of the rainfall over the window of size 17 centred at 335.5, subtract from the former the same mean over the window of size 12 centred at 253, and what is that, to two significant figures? 0.15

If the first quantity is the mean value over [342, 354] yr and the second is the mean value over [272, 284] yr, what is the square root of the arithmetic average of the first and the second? 2.14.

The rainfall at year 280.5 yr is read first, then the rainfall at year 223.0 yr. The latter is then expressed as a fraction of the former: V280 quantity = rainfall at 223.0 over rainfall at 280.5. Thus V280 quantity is 1.04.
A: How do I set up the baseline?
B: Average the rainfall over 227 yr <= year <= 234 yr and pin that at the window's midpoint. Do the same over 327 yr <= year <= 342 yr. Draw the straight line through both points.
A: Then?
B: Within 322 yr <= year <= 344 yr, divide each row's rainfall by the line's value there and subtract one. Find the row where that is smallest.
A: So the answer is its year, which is 323.0 yr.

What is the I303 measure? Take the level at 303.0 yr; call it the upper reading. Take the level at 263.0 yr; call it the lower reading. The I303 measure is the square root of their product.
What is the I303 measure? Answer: 3.98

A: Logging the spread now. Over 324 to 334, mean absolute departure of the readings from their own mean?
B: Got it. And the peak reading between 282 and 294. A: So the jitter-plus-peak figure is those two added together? 4.17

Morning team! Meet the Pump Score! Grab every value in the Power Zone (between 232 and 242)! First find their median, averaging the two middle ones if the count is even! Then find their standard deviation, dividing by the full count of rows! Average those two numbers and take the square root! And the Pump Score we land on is 1.39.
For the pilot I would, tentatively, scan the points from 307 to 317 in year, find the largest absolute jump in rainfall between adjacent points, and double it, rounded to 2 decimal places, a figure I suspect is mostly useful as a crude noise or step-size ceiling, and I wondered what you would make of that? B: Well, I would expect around 0.48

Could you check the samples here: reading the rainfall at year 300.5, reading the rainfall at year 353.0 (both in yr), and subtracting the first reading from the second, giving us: 0.220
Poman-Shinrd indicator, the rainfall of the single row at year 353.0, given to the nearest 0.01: 4.29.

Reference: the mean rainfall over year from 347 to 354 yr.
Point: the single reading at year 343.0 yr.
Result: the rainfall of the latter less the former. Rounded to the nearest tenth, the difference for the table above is 0.7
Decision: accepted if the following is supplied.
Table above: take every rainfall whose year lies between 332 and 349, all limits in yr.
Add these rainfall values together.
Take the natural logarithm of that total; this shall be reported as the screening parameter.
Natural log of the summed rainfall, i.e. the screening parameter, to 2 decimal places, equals 3.52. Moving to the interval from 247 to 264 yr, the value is 3.31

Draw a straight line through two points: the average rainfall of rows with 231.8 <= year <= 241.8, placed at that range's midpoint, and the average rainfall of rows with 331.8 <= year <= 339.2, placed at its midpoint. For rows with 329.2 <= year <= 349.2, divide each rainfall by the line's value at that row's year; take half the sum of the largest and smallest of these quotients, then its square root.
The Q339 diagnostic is 1.05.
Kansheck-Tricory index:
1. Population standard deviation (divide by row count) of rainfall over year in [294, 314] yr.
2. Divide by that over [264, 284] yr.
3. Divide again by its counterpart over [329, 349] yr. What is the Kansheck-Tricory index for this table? 1.0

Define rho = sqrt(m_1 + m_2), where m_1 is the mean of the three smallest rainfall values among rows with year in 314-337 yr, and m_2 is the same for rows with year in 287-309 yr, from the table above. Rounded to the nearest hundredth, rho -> 2.81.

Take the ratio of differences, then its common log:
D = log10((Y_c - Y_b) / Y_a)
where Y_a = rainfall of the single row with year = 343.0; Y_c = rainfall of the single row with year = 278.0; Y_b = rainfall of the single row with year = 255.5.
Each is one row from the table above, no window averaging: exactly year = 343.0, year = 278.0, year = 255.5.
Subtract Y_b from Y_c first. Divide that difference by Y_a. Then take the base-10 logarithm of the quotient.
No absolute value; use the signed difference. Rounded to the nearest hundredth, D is -1.13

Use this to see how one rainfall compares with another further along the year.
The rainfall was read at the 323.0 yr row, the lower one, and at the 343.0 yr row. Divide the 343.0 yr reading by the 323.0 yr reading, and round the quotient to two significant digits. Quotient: 1.3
